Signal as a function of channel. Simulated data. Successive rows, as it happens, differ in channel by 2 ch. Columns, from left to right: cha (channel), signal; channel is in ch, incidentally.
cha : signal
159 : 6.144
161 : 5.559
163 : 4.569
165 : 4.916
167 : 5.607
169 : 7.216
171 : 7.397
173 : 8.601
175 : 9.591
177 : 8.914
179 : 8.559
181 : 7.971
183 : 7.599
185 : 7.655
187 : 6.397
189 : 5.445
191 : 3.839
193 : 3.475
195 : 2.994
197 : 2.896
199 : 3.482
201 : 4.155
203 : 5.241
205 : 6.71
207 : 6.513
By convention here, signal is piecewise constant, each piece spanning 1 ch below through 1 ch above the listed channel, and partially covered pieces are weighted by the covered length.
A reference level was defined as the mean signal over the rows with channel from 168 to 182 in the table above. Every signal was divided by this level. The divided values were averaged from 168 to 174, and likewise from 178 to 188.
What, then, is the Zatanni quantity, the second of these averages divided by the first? 1.0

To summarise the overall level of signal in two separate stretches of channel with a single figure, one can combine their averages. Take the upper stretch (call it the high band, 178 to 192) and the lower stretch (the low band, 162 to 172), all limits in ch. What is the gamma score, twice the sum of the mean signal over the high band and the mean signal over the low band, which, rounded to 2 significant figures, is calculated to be 25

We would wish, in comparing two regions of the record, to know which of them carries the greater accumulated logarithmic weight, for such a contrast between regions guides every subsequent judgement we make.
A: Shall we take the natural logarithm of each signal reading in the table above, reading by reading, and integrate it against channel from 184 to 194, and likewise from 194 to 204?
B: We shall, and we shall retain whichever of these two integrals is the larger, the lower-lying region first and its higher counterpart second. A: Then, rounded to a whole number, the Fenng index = 16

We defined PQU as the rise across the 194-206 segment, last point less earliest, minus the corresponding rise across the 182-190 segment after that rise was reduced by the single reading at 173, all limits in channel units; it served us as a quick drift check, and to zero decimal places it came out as 14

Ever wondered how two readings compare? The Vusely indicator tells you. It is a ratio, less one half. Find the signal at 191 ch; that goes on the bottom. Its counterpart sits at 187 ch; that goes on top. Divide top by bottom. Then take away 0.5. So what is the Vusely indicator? 1.2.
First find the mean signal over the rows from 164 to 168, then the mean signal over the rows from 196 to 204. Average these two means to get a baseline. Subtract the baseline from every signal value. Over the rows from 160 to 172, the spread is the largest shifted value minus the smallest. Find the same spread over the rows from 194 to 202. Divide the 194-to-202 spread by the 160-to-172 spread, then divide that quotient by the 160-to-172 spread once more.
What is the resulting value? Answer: 0.16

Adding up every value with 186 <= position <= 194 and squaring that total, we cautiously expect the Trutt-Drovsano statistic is 367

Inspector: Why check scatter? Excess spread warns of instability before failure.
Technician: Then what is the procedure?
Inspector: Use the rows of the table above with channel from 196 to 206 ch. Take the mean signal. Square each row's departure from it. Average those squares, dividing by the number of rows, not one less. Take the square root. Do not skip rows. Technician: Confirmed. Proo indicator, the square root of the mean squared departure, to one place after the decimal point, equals 1.4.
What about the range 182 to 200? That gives 1.8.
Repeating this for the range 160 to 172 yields 1.1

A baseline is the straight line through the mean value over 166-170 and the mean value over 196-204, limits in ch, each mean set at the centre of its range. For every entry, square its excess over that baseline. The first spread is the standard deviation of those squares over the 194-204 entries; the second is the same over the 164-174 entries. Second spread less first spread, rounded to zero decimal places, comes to 1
